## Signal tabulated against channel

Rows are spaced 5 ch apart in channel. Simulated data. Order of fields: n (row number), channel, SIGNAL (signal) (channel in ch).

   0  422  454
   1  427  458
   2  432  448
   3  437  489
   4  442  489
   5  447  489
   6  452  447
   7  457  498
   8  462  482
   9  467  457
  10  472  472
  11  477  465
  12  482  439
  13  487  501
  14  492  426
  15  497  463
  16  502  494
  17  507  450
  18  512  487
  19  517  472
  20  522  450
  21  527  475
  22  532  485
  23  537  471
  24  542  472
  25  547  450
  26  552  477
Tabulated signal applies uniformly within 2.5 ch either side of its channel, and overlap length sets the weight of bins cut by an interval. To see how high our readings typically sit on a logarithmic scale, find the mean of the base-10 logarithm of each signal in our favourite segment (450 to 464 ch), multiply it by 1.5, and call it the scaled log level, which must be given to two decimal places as 4.02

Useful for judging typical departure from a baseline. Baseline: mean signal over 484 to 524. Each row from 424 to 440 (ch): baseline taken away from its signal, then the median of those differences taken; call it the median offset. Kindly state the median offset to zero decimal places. -10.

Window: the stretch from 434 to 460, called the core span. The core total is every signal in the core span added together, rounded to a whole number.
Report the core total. 2412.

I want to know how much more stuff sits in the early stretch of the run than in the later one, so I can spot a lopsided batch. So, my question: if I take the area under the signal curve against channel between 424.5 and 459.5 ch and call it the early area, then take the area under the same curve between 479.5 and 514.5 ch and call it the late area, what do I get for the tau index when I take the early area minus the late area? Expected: 290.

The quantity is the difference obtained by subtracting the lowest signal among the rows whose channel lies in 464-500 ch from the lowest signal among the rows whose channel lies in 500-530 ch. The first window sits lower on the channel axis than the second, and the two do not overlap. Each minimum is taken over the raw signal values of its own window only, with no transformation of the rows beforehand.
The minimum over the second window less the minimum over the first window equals 24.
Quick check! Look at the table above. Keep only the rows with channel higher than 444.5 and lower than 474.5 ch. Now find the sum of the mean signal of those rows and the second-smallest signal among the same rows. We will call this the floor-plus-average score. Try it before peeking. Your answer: 931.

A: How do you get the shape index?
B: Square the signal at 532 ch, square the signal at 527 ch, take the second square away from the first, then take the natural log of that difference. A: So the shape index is 9.2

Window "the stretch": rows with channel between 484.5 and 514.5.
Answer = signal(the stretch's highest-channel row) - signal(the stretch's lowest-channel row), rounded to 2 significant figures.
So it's -14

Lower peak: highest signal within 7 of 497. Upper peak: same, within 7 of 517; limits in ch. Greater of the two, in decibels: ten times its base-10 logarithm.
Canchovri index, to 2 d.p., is 26.94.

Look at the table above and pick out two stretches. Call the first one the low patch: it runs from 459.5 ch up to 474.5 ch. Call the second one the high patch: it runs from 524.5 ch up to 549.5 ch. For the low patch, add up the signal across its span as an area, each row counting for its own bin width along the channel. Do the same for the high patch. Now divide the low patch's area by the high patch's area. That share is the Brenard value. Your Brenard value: 0.6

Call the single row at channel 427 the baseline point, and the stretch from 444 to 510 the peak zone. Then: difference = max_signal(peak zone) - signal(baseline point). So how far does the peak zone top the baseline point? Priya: 43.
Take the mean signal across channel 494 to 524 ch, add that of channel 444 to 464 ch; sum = 948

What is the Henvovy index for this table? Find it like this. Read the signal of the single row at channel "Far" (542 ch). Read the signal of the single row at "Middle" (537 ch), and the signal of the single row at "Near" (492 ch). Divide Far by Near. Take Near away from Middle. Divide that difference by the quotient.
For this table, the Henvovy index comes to 41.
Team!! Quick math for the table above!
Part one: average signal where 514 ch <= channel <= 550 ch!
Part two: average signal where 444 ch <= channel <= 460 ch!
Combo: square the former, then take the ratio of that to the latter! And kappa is 458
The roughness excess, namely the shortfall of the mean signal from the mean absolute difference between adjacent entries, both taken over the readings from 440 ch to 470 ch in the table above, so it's -450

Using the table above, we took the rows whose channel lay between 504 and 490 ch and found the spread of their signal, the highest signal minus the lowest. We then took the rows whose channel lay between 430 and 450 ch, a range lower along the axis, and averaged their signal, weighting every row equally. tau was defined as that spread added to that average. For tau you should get 547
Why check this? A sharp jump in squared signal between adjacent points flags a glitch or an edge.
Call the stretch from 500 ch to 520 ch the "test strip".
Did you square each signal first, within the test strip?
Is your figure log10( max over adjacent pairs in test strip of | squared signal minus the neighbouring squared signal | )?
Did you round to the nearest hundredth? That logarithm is 4.62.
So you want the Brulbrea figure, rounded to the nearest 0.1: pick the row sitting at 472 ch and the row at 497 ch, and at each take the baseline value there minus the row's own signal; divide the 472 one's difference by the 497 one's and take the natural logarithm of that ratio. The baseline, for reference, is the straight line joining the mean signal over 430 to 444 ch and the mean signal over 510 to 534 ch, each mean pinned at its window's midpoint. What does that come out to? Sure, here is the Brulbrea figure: -1.4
